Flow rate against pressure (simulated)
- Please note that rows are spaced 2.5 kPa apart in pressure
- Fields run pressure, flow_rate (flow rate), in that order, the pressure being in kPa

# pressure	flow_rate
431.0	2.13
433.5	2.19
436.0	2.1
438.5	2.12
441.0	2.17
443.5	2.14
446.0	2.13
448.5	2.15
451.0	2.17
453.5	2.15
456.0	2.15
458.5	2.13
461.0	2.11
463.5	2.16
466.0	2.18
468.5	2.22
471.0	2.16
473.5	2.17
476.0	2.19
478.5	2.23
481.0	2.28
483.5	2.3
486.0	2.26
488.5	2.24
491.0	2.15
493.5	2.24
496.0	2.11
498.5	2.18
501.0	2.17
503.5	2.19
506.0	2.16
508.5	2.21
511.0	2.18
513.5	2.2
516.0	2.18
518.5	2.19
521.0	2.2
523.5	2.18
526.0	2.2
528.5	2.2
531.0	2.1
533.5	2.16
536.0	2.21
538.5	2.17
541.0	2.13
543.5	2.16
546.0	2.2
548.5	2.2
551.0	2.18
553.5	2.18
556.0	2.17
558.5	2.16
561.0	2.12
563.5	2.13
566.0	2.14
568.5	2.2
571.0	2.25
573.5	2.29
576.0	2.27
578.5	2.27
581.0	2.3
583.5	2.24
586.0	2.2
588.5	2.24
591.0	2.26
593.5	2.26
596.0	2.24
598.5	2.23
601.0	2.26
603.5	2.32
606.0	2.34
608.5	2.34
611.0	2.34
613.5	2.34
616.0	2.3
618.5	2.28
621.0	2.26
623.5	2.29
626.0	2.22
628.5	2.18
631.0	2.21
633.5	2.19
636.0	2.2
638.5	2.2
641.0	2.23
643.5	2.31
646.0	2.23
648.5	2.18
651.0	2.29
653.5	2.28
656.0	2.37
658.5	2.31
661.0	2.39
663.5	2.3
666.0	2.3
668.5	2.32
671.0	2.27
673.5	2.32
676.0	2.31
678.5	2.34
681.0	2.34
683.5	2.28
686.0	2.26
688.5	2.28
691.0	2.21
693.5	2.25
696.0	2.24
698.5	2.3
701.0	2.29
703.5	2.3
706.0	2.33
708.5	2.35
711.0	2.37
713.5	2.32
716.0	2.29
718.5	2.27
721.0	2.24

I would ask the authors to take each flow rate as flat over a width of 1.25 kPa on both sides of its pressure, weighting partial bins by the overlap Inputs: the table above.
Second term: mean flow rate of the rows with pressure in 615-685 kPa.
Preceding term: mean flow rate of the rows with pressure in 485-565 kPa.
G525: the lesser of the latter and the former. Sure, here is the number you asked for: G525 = 2.178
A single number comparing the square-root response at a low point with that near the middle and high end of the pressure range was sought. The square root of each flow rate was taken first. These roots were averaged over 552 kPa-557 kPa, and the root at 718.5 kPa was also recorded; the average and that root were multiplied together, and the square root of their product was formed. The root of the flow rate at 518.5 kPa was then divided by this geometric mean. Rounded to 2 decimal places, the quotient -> 0.99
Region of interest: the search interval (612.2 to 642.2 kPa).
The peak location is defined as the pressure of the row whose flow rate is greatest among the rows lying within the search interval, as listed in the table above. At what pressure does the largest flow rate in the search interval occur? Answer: 613.5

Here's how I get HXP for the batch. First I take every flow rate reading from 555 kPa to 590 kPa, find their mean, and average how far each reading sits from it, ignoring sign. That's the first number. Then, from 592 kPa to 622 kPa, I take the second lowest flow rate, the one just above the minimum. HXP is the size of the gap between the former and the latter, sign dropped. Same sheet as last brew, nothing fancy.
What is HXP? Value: 2.19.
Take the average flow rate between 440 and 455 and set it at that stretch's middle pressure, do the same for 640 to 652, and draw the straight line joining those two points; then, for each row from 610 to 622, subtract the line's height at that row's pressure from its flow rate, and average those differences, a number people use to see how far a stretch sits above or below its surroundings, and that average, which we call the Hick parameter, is 0.071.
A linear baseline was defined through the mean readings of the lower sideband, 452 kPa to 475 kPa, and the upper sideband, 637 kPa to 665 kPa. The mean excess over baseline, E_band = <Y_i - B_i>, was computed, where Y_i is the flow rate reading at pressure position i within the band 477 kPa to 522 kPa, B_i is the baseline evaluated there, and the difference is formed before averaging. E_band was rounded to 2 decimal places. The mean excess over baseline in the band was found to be 0.02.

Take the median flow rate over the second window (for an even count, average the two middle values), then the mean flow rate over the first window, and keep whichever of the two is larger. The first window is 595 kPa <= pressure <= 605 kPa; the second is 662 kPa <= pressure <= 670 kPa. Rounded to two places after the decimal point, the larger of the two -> 2.30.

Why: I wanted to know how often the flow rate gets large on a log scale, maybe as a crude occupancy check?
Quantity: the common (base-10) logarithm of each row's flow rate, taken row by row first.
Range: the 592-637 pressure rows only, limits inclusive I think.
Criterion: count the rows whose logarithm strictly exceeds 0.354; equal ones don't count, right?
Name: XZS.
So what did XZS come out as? 11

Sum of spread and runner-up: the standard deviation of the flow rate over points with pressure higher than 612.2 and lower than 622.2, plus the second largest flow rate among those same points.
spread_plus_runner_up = 2.33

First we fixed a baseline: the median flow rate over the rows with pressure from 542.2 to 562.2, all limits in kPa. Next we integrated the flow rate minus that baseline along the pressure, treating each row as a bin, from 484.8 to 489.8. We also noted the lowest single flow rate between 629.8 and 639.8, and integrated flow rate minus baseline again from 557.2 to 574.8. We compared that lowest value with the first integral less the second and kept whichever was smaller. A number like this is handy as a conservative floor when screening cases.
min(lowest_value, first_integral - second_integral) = 0.2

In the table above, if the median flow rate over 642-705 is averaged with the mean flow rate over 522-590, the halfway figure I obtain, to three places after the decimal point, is 2.247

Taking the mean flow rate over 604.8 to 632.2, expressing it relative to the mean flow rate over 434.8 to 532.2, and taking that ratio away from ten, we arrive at 8.95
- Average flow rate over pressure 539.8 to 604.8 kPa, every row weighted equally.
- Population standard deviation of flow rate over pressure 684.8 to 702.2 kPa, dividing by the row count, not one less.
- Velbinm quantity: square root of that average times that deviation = 0.25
